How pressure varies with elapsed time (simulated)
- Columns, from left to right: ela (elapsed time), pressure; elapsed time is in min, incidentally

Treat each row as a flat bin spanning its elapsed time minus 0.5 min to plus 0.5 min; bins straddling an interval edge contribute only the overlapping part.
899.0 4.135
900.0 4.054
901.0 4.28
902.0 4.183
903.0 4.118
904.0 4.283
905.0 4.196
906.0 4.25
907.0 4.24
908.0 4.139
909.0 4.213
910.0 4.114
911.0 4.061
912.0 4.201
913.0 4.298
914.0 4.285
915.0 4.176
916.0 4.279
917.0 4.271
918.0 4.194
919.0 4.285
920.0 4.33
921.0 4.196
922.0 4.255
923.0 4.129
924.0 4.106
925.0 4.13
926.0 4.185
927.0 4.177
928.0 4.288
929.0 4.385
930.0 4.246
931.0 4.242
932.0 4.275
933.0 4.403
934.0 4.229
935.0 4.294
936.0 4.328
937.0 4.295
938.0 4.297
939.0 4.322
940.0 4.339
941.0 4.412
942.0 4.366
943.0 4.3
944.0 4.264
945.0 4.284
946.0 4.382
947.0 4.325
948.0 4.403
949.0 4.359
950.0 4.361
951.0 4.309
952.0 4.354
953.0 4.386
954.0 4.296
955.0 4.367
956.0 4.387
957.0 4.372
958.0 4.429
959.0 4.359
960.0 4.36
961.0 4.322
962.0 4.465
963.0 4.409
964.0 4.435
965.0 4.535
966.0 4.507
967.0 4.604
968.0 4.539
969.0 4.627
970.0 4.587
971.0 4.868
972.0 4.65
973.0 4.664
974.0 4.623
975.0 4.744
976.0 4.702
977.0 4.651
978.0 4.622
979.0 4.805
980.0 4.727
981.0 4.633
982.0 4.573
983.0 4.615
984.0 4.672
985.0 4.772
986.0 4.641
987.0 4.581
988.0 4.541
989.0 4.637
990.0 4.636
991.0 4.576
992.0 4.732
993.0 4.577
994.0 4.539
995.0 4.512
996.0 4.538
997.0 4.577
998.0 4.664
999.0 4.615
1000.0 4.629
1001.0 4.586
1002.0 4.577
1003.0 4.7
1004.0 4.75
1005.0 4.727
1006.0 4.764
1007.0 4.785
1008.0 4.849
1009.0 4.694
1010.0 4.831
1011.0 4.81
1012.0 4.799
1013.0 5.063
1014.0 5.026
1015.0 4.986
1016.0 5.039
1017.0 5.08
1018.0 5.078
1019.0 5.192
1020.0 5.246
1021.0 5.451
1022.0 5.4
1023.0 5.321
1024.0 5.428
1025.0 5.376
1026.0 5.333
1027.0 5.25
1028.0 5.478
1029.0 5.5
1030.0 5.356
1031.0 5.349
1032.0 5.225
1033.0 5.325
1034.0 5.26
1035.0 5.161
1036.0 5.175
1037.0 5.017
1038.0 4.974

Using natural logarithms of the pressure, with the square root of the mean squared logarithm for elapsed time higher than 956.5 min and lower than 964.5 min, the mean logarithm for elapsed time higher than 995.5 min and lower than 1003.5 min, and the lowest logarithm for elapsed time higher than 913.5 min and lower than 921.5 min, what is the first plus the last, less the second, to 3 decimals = 1.381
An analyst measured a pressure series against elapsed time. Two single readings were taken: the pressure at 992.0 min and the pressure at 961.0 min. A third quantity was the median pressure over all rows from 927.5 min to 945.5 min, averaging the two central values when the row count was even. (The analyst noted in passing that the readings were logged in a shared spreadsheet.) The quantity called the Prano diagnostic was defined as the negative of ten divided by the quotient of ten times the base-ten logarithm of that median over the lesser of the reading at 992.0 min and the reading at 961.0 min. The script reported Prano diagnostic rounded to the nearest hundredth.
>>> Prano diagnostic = -6.83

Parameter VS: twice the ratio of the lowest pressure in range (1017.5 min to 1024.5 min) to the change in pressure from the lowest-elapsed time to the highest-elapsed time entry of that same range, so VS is 29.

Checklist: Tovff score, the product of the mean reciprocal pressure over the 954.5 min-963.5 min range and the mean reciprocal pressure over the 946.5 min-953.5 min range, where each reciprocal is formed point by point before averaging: 0.0523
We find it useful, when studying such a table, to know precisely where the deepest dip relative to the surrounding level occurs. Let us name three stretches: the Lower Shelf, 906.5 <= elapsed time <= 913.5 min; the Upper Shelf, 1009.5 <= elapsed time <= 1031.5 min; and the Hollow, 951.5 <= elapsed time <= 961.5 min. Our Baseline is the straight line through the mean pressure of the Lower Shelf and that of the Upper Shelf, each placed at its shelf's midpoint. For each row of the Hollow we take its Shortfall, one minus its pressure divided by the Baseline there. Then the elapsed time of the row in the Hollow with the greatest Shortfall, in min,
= 961.0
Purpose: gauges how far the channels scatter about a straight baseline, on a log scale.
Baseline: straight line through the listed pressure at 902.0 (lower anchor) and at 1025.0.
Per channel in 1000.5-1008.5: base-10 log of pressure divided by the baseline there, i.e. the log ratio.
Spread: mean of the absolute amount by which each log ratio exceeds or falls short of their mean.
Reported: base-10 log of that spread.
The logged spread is -2.29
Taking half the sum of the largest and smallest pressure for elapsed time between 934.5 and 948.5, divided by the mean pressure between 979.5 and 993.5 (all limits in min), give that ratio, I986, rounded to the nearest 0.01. 0.94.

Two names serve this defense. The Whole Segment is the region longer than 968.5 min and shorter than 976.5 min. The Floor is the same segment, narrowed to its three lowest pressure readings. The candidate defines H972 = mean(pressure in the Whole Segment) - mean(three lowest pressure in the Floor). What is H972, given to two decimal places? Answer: 0.07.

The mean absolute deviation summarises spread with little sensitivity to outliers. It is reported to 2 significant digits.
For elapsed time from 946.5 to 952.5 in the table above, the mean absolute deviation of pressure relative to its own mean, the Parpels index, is 0.023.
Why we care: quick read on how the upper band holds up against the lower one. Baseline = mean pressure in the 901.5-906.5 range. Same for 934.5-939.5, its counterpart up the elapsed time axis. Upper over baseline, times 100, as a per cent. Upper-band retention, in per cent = 102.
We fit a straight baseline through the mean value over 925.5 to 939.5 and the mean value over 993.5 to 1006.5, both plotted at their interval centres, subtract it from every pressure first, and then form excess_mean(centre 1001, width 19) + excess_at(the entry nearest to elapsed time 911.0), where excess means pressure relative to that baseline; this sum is -0.08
